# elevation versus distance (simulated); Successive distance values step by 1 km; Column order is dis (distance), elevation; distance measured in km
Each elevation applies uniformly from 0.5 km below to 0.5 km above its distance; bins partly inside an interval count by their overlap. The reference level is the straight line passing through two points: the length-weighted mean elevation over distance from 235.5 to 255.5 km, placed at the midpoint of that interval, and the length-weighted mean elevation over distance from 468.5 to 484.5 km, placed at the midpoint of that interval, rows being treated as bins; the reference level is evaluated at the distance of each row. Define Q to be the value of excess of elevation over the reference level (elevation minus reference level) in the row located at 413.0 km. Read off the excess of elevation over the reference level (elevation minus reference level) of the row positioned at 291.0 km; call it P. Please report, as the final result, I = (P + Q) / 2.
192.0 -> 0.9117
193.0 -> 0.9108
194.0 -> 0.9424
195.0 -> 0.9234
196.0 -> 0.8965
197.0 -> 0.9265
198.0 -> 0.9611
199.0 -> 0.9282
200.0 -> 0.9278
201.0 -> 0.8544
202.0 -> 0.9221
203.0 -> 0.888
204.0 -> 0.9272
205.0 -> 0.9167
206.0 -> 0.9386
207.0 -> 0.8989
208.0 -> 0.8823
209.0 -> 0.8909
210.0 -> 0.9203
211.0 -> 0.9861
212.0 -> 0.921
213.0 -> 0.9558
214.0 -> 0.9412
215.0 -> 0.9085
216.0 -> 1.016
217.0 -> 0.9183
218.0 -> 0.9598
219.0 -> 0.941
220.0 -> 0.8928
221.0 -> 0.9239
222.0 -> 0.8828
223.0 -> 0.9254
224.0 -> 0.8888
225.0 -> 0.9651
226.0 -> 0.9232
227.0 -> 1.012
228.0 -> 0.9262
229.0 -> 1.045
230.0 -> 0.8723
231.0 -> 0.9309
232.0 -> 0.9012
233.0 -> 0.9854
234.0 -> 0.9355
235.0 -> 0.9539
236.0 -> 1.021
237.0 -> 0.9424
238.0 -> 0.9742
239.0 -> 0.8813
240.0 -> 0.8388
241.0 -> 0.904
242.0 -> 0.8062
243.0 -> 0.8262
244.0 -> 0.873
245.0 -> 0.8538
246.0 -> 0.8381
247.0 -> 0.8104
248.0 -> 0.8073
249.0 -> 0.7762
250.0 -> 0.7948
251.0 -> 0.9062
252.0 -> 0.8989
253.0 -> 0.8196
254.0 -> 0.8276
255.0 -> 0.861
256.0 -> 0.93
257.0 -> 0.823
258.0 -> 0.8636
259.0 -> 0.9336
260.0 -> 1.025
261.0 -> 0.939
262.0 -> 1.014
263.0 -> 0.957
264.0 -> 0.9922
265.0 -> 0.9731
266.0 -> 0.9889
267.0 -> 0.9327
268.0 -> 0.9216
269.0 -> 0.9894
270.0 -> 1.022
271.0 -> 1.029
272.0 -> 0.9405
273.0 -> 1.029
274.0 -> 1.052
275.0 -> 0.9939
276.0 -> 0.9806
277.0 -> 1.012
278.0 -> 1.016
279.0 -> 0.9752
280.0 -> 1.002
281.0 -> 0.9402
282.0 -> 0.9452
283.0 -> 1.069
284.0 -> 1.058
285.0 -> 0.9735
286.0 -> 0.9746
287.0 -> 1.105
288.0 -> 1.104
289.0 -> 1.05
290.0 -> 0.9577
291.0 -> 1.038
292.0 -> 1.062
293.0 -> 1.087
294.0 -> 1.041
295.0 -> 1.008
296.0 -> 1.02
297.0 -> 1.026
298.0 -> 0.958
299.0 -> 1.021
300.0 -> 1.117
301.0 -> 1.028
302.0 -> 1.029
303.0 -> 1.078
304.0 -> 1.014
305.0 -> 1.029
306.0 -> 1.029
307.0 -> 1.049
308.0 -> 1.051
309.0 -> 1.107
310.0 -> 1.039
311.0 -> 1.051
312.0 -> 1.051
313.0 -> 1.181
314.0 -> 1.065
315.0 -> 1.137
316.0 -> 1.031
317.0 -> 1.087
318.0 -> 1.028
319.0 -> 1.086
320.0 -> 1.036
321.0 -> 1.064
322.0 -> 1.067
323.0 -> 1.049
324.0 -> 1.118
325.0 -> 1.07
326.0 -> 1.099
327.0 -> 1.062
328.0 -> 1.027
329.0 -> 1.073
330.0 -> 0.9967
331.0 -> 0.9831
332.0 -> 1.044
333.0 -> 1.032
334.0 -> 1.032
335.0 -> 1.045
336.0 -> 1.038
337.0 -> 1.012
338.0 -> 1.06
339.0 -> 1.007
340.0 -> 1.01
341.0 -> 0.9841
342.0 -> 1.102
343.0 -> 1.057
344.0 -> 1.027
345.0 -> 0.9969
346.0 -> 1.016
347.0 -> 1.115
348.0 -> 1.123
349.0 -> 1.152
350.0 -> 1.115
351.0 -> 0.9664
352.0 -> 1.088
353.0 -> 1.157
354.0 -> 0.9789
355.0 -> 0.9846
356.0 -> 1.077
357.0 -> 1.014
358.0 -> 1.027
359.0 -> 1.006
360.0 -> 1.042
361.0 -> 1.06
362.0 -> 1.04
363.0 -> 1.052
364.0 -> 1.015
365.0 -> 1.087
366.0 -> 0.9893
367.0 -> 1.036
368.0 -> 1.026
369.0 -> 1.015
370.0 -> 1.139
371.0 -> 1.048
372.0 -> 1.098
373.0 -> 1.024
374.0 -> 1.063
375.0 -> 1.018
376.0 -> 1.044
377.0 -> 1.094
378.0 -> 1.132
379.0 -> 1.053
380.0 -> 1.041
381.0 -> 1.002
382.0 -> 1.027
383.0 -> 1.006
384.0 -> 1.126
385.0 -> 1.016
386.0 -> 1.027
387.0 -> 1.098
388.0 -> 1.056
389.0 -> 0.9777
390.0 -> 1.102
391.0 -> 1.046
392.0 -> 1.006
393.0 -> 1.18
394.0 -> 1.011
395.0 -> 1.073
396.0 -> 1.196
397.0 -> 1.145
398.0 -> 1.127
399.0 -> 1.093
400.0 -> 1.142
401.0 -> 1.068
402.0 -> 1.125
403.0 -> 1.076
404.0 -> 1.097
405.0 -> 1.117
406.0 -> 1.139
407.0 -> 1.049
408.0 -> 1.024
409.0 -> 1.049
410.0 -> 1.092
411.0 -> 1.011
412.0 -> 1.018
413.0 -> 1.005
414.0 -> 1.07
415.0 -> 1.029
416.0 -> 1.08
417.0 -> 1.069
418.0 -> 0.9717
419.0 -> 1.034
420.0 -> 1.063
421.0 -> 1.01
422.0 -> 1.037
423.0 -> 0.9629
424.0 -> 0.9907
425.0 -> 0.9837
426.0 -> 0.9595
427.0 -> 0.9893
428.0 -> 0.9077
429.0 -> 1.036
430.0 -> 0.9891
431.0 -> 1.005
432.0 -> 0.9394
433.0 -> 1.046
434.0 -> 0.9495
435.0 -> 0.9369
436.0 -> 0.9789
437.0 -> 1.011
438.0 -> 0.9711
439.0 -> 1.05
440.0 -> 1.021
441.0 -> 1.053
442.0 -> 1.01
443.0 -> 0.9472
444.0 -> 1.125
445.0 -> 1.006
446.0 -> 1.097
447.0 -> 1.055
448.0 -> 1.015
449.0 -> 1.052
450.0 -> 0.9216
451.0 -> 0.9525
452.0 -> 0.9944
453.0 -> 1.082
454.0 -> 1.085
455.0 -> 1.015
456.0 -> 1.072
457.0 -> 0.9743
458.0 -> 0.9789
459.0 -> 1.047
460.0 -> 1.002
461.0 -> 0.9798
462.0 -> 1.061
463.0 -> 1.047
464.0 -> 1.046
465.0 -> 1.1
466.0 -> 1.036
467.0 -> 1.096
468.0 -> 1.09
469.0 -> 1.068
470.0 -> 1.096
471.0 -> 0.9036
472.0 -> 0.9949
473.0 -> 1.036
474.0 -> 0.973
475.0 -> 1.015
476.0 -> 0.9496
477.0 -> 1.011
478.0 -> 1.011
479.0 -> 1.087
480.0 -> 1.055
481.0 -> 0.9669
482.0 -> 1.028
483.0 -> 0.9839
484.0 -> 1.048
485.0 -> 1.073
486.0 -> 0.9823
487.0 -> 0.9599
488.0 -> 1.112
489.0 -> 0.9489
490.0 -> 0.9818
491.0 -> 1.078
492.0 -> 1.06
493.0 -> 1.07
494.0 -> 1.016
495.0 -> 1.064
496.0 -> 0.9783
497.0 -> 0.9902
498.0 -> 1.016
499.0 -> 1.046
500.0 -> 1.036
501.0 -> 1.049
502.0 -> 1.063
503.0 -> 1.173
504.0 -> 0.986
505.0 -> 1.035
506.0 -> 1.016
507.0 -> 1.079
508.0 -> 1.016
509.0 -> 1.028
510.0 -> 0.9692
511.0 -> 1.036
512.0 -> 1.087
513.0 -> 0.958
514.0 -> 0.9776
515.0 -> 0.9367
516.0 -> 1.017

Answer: 0.09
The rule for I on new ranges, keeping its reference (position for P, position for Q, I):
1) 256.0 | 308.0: 0.10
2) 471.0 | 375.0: -0.02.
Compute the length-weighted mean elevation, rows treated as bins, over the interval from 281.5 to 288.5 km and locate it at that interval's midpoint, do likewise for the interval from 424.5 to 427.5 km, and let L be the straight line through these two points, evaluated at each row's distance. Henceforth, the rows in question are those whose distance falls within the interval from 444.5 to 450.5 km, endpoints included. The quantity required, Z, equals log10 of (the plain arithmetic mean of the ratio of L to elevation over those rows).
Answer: -0.023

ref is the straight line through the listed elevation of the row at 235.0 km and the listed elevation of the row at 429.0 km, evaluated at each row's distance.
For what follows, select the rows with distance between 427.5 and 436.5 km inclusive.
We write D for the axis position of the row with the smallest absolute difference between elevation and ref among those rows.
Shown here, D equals 429.0 km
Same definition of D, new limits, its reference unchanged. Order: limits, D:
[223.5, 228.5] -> 225.0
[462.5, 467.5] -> 463.0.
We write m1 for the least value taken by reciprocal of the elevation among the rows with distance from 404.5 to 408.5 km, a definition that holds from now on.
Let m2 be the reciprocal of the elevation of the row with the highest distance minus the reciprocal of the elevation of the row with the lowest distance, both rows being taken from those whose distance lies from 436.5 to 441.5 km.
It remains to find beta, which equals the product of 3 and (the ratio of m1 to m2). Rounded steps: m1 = 0.878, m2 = -0.04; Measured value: -67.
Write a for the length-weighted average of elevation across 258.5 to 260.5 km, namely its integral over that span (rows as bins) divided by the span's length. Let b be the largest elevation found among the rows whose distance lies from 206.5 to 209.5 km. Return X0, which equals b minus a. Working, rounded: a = 0.98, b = 0.8989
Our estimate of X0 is -0.08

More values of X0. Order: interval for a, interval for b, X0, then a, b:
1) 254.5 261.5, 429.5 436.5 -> 0.14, 0.91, 1.046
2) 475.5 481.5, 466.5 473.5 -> 0.08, 1.01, 1.096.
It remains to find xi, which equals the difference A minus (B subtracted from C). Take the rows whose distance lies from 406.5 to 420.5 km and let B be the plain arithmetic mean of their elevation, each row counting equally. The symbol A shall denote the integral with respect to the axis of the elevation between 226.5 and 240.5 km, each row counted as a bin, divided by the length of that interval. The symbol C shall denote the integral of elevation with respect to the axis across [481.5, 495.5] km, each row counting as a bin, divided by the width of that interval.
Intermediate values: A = 0.94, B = 1.04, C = 1.03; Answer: 0.96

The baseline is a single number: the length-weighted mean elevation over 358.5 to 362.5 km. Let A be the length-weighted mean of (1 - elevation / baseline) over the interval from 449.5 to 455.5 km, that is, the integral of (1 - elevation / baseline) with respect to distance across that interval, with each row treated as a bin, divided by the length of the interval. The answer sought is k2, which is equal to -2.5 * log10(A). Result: 3.9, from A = 0.028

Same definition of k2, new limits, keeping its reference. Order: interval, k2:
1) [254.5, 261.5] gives 2.3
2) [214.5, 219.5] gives 2.7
